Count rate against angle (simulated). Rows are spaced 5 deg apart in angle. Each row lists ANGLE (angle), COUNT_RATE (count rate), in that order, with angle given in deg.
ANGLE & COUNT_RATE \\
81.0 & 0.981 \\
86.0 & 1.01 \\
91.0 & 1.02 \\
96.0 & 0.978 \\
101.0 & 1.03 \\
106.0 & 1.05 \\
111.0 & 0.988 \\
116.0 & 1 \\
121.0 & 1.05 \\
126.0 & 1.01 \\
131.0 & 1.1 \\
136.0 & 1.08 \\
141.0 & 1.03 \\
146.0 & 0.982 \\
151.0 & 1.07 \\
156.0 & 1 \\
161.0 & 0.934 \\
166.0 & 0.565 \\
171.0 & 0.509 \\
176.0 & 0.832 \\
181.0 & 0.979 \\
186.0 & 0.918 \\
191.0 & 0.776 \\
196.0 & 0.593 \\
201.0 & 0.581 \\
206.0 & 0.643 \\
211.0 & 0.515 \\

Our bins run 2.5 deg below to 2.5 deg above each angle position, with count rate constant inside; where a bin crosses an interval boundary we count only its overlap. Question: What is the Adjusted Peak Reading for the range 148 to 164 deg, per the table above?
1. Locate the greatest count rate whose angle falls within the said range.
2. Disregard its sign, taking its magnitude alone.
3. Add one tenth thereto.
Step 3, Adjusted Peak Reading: 1.17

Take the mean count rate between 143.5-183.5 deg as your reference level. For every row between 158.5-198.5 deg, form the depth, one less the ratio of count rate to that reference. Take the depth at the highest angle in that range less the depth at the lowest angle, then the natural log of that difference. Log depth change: -0.9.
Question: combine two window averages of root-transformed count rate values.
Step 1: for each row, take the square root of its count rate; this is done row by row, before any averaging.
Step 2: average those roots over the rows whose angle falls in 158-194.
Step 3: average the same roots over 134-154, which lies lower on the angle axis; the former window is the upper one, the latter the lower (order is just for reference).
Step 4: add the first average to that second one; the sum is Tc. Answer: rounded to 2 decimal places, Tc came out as 1.90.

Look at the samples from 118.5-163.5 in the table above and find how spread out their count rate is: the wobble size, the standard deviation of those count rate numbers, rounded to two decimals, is 0.05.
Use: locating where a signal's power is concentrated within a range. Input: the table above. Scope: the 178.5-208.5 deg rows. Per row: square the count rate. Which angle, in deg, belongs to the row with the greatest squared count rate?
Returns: 181.0 deg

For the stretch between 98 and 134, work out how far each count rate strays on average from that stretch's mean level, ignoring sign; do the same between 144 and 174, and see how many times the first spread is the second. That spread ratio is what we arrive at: 0.14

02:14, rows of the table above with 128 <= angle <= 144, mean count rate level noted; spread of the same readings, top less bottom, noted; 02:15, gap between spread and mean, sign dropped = 1.0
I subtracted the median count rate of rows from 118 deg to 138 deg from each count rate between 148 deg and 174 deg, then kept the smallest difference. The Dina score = -0.56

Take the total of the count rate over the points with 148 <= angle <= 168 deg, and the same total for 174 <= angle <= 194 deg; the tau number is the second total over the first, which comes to 0.98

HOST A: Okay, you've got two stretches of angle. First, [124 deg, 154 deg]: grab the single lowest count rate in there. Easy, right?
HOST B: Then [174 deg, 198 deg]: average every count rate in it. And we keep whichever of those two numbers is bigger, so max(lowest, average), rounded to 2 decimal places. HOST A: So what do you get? 0.98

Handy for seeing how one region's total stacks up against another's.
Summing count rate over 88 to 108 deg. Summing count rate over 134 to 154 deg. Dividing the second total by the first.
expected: 1.0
